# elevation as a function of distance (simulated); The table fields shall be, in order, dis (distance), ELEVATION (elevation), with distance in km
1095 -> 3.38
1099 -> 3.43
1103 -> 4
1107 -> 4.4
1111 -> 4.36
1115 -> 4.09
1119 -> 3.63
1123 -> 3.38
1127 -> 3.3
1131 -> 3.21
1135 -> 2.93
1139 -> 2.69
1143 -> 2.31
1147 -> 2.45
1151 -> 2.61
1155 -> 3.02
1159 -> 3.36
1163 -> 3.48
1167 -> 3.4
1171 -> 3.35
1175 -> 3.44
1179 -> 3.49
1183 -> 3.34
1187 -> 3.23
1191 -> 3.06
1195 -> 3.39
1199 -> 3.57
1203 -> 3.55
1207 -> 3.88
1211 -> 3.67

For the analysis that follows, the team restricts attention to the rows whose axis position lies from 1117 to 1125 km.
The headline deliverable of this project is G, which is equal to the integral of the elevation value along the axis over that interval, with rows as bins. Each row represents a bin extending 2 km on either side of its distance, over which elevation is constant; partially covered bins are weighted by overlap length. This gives 28.0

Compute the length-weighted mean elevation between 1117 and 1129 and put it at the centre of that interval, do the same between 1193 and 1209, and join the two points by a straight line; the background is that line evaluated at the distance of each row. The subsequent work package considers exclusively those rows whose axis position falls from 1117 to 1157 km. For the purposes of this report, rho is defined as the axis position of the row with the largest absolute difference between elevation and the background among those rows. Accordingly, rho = 1143 km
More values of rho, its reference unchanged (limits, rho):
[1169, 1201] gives 1191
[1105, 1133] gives 1107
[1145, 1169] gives 1147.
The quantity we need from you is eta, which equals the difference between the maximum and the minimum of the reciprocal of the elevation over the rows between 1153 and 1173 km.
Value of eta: 0.044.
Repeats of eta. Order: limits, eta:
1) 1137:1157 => 0.102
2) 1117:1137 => 0.066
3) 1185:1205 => 0.047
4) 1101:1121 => 0.048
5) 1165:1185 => 0.013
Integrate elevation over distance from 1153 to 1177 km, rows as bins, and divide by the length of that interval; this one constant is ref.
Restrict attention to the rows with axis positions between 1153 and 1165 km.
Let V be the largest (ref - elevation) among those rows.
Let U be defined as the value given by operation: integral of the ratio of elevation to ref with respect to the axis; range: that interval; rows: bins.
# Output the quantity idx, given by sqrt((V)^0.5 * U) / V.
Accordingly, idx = 8.0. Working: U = 11.8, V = 0.3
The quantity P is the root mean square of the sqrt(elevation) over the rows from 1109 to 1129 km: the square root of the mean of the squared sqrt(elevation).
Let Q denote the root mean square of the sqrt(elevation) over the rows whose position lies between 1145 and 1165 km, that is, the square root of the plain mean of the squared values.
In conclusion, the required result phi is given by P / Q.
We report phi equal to 1.12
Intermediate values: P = 1.94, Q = 1.73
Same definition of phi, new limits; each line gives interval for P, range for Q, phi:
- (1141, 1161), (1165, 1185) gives 0.90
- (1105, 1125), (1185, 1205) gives 1.09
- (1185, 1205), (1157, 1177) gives 0.99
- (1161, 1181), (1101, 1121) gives 0.92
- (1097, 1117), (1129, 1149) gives 1.22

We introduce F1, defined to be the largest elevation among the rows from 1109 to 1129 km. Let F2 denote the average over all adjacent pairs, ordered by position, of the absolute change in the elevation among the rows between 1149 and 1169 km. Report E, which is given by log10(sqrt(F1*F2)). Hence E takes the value 0.008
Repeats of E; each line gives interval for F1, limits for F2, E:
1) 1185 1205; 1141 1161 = -0.014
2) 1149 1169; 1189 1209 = -0.063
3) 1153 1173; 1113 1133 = -0.058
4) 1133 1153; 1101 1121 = -0.034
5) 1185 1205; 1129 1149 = -0.016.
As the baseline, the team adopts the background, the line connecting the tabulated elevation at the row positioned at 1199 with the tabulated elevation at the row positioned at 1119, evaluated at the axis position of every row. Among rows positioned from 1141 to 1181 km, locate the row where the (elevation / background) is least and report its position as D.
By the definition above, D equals 1143 km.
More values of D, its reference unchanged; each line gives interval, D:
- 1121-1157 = 1143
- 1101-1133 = 1131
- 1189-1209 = 1191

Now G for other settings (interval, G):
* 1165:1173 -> 27.0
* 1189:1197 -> 25.8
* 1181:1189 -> 26.3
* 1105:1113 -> 35.0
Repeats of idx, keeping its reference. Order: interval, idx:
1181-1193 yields 8.8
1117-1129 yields 38.1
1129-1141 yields 4.5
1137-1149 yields 2.9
